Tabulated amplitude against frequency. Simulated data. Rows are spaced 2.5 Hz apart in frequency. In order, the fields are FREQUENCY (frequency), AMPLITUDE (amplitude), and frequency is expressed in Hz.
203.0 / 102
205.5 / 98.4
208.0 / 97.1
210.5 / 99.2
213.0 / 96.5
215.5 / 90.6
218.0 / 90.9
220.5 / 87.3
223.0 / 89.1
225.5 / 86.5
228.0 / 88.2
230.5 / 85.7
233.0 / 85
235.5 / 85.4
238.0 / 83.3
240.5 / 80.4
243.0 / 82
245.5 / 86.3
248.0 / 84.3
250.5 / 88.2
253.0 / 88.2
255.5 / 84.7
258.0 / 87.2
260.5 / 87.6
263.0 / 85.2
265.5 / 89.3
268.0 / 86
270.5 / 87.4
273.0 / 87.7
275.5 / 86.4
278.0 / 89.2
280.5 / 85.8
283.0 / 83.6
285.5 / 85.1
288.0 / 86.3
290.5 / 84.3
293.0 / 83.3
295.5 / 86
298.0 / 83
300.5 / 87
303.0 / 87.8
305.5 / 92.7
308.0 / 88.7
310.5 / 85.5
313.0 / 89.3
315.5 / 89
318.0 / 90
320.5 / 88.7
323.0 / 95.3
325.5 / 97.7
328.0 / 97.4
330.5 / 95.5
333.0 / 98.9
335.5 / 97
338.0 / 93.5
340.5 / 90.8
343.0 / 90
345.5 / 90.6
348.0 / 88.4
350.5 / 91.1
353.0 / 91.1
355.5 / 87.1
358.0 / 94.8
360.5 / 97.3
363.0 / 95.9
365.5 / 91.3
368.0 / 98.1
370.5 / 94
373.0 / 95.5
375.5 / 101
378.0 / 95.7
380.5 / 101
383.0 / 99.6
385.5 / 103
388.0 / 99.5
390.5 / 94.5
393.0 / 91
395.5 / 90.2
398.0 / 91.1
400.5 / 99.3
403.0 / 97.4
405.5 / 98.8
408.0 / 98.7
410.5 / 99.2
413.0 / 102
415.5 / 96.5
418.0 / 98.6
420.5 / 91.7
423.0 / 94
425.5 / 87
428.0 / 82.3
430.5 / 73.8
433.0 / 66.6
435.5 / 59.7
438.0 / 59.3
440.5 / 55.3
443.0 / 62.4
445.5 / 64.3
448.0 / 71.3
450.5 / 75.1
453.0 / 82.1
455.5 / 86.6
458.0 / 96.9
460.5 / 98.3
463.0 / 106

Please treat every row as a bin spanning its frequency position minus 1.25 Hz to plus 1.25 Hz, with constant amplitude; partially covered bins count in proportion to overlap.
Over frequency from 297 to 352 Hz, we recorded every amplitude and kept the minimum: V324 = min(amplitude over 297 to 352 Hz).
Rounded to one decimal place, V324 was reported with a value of 83.0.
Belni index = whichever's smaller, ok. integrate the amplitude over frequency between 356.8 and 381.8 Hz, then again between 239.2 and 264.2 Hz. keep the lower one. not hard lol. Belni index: 2135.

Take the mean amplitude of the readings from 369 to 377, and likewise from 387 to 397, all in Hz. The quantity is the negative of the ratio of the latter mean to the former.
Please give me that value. -0.97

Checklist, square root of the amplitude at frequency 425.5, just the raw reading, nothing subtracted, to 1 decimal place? 9.3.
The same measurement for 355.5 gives 9.3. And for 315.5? 9.4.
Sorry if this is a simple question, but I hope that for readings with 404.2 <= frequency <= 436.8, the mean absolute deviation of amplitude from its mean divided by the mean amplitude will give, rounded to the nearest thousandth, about 0.126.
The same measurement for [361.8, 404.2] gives 0.034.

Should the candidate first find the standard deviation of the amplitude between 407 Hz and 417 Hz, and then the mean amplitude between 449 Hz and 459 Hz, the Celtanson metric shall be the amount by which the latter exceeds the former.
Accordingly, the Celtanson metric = 83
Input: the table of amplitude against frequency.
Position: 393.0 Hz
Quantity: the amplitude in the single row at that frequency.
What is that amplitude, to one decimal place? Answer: 91.0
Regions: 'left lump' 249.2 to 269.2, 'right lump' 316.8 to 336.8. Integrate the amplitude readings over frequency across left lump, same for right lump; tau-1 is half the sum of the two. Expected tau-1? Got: 1821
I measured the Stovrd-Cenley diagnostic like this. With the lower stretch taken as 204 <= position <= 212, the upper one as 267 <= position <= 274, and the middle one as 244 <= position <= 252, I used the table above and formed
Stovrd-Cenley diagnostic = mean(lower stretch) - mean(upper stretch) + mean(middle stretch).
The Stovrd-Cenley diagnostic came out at 97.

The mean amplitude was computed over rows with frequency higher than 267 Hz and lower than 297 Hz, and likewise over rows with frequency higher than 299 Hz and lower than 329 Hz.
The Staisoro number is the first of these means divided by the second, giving 0.95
